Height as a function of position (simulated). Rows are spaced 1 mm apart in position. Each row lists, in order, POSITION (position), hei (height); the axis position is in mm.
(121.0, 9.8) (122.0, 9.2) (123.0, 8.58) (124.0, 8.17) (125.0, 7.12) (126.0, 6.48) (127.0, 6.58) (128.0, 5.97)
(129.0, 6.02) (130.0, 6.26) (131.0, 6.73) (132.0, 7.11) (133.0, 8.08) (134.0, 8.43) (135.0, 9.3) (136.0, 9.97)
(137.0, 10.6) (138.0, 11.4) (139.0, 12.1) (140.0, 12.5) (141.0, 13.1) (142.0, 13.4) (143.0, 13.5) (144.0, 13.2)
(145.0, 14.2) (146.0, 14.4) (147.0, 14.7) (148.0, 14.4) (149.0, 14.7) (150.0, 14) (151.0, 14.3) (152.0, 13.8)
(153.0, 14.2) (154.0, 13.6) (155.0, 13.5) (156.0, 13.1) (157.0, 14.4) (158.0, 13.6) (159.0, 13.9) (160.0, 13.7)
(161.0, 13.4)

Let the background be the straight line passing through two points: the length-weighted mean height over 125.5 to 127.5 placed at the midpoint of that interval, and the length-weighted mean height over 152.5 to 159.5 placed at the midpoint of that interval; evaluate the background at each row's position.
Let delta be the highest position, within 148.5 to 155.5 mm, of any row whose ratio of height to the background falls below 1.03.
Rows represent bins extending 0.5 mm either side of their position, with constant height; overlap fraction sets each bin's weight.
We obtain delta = 155.0 mm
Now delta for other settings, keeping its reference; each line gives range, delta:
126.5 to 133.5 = 133.0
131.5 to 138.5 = 134.0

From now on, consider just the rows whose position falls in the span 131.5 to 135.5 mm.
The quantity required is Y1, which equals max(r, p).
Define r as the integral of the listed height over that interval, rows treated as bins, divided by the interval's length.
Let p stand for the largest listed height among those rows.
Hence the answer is 9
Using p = 9.3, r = 8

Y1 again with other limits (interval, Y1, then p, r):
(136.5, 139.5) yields 12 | 12.1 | 11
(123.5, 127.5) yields 8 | 8.17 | 7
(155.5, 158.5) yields 14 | 14.4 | 14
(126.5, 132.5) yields 7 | 7.11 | 6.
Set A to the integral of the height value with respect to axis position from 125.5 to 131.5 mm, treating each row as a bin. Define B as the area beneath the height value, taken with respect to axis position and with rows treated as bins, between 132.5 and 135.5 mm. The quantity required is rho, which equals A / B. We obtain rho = 1.47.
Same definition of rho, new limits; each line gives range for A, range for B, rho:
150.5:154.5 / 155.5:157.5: 2.03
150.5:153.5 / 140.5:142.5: 1.60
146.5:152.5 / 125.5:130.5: 2.74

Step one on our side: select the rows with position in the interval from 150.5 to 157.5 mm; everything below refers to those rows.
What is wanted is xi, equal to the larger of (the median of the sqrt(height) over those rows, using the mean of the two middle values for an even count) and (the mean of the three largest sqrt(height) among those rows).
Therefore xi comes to 3.78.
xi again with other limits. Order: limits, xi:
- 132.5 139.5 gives 3.37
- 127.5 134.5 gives 2.80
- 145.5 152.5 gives 3.82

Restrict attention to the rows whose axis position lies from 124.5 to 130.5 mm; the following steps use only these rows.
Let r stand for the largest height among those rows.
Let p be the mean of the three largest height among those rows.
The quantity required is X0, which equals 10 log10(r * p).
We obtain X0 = 16.8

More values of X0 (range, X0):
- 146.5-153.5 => 23.3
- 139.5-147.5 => 23.3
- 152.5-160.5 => 23.1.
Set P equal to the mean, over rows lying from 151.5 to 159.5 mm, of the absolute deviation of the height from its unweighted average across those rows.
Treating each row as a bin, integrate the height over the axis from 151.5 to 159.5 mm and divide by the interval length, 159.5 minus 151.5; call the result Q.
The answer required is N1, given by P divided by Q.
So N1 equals 0.02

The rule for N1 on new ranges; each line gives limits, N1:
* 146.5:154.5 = 0.02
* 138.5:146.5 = 0.04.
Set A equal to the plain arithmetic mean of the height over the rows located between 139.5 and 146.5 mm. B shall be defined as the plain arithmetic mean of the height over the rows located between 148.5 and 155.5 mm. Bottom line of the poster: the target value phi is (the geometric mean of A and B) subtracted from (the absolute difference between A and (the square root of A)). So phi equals -3.9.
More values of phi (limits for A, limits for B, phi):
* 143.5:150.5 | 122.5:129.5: 0.5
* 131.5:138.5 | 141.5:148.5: -5.2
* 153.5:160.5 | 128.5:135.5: -0.1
